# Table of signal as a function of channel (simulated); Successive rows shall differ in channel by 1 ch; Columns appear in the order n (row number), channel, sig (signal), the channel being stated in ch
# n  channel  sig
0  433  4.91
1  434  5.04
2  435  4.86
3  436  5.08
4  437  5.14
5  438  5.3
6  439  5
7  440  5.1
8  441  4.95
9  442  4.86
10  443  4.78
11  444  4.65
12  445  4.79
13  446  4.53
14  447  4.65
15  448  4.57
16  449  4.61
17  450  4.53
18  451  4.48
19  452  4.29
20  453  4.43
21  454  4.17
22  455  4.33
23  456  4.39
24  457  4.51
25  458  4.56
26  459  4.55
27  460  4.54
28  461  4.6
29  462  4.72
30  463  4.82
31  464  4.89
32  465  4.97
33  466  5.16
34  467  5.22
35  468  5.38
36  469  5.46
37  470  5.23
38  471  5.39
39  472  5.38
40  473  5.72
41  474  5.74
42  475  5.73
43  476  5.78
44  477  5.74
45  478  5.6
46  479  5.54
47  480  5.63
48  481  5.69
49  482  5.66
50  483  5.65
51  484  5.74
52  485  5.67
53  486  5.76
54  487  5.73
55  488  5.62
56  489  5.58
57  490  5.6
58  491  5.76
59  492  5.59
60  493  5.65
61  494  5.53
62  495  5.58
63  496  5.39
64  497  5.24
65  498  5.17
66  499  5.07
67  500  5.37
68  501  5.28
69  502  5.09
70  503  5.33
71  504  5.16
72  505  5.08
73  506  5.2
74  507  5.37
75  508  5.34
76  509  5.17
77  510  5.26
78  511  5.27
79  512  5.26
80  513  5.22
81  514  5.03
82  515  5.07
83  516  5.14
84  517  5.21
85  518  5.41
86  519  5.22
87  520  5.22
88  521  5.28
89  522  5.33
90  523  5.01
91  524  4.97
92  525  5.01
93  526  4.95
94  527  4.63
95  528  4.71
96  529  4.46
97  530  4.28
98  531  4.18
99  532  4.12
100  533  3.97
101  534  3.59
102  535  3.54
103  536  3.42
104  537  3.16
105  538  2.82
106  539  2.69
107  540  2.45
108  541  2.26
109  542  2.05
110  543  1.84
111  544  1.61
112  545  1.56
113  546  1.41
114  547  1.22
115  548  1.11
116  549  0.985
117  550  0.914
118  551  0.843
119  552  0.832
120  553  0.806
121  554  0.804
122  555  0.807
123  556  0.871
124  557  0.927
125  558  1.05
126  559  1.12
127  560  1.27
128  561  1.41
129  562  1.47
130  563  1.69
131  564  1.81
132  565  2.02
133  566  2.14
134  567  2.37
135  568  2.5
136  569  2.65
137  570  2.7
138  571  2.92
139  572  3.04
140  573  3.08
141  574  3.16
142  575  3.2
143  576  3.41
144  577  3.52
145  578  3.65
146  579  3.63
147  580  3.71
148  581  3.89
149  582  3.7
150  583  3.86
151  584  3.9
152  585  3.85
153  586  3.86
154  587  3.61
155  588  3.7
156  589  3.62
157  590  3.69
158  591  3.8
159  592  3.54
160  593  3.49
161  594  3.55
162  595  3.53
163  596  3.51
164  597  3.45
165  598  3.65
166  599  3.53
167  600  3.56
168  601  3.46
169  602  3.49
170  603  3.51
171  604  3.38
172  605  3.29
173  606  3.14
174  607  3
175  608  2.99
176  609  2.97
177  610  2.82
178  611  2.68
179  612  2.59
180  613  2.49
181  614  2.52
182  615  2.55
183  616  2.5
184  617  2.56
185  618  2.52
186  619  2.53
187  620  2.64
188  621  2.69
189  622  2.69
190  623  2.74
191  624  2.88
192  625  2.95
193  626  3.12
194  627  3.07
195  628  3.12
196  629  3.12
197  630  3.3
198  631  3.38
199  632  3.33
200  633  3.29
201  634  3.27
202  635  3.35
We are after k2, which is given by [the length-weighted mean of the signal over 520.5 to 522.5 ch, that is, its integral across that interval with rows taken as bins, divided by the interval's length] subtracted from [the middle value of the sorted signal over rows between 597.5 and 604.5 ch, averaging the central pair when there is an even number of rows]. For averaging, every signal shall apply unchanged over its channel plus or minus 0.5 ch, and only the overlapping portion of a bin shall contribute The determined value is -1.8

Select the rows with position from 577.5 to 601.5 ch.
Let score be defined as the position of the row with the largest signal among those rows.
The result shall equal 584 ch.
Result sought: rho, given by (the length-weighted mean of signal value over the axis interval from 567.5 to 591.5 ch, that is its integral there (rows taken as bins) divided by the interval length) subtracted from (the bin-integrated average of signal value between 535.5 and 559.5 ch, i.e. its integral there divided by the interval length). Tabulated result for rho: -1.9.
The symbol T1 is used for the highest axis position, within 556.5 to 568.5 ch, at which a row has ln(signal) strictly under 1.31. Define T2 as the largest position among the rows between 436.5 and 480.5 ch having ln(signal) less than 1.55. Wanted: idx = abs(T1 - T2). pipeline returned 107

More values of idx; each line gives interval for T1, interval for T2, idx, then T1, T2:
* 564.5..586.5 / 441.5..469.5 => 121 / 582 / 461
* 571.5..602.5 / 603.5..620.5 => 18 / 602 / 620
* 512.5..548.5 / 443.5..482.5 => 87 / 548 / 461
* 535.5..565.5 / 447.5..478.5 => 104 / 565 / 461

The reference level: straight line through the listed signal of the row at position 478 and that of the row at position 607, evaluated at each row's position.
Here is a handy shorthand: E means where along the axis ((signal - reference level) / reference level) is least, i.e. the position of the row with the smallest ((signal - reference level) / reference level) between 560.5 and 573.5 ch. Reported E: 561 ch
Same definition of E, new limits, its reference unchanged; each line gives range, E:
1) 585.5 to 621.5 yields 613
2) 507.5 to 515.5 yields 514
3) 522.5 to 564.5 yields 553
